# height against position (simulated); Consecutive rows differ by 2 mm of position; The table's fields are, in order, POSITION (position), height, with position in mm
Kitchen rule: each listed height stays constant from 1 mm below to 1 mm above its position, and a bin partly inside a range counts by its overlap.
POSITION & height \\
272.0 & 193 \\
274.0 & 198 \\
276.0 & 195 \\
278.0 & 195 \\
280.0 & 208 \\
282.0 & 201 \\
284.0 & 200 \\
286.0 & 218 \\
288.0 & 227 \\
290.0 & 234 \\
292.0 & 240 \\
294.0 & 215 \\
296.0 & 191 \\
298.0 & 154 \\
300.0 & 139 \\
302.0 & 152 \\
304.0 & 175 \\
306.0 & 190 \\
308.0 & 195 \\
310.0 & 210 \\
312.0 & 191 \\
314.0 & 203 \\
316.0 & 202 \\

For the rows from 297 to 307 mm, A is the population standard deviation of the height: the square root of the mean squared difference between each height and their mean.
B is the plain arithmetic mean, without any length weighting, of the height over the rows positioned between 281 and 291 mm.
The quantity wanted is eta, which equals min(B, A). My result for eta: 18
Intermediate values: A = 18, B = 216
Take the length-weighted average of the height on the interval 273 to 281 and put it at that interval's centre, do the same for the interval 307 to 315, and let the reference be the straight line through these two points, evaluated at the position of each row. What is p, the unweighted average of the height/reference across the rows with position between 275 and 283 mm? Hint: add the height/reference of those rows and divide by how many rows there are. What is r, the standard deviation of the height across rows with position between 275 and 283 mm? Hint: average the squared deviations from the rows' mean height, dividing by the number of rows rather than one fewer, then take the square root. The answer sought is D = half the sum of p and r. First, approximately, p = 1.00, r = 5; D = 3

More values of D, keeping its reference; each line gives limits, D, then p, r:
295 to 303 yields 10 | 0.80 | 19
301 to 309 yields 9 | 0.89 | 17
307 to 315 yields 4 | 1.00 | 7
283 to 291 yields 7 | 1.10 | 13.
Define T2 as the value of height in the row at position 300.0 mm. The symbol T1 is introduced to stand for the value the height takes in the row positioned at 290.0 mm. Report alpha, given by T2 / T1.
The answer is 0.6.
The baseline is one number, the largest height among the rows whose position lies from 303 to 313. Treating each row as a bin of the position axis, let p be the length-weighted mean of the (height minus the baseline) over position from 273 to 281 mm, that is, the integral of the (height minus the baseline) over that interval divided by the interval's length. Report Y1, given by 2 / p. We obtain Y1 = -0.18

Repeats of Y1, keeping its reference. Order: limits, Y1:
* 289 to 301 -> -0.14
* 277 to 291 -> 1.08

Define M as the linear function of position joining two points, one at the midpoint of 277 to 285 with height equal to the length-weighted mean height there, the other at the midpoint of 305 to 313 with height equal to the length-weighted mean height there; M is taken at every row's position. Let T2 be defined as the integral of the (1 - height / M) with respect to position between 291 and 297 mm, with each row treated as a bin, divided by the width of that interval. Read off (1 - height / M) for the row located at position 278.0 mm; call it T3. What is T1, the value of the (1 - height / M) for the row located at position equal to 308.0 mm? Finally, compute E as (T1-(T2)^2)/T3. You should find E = 0.05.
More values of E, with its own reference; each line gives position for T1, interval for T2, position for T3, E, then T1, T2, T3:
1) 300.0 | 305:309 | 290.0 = -1.72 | 0.298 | 0.02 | -0.17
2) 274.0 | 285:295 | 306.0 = 0.05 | 0.020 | -0.14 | 0.04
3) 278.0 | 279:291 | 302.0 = 0.12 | 0.032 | -0.07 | 0.23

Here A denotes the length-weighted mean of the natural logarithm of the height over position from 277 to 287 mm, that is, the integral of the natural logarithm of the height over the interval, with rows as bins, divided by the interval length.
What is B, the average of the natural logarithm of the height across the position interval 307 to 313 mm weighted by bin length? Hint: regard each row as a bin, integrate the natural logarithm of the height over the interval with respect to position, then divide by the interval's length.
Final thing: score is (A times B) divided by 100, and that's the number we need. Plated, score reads 0.281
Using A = 5.32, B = 5.29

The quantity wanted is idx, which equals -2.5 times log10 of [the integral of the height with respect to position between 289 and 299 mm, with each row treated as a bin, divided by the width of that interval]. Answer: -5.79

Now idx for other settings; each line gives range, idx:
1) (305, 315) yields -5.74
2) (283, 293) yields -5.87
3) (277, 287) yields -5.78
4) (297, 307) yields -5.52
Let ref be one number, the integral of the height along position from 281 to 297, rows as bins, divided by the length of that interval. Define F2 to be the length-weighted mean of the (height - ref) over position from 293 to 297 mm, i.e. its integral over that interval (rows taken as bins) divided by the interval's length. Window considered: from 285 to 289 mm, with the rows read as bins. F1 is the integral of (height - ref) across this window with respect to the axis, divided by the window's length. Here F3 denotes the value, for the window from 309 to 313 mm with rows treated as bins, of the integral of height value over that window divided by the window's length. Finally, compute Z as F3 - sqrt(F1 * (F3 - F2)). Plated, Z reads 163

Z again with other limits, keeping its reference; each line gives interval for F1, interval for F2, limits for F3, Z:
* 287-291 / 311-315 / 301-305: 112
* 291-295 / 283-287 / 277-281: 152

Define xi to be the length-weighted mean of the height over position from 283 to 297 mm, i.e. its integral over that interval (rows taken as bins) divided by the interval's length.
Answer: 218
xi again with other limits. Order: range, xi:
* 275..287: 203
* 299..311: 177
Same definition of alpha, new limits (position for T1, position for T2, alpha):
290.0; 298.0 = 0.7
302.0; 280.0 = 1.4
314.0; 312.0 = 0.9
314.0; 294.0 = 1.1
